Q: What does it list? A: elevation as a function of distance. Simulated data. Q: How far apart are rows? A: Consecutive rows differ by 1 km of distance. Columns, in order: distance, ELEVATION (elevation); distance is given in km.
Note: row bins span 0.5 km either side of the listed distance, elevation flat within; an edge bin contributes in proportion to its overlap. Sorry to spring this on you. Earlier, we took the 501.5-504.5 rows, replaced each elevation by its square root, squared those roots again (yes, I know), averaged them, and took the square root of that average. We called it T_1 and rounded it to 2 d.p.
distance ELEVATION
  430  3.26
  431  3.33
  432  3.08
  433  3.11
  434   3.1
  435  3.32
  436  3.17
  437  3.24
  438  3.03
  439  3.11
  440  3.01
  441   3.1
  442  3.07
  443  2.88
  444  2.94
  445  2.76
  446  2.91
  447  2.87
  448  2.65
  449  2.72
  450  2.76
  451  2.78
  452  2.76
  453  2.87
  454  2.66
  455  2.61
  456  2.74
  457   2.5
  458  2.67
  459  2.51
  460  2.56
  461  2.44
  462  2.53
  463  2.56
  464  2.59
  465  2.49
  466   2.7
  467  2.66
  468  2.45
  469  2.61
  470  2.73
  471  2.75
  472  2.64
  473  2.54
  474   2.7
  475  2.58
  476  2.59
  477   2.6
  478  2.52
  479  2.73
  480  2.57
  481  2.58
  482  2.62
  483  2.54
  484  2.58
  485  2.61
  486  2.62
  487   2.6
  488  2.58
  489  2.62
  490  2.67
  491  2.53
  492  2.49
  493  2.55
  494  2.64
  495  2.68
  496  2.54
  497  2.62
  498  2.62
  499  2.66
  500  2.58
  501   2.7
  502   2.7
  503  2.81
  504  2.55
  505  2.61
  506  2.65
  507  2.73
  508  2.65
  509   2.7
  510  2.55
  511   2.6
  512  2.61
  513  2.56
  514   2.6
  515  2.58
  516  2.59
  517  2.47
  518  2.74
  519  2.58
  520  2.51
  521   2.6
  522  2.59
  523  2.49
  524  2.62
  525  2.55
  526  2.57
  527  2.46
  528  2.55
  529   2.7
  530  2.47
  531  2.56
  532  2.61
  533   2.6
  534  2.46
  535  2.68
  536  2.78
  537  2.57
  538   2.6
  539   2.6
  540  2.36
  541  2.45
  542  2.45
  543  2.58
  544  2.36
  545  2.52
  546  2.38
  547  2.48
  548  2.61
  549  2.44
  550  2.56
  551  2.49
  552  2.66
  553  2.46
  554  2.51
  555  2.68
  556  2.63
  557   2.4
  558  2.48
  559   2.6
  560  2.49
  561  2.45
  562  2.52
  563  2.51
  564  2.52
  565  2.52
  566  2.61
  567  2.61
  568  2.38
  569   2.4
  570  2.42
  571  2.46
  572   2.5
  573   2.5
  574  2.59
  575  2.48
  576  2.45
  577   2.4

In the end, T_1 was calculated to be 1.64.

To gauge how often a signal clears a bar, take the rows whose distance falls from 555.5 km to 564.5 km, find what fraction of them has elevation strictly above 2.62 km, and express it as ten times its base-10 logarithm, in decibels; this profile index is -10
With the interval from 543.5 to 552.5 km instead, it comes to -10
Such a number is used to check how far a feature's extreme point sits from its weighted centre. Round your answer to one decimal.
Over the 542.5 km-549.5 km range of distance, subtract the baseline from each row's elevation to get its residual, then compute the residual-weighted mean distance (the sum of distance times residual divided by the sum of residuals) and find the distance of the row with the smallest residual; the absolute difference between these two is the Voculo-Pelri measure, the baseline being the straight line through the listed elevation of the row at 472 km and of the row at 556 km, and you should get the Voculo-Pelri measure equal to 2.0 km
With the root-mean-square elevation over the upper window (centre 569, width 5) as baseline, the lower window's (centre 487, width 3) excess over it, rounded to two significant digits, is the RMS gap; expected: 0.14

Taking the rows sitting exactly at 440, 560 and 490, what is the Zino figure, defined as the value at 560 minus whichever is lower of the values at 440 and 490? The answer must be -0.18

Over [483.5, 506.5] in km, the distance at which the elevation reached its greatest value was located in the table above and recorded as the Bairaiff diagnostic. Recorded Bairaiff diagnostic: 503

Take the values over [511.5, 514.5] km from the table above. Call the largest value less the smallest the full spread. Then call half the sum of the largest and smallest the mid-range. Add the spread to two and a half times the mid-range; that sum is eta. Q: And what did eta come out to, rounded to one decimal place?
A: 6.5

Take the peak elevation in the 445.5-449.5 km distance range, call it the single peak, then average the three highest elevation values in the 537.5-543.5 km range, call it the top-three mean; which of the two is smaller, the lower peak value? 2.59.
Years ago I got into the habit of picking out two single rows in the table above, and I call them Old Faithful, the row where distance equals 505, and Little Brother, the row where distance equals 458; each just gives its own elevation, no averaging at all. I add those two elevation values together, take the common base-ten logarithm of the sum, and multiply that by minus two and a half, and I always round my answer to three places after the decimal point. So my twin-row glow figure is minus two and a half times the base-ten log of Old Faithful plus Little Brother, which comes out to -1.807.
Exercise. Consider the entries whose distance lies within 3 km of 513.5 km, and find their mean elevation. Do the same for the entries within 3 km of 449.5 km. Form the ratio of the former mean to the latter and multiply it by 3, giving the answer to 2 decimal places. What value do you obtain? 2.82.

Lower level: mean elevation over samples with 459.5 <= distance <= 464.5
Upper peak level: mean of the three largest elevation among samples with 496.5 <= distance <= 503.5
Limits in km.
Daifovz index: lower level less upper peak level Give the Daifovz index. -0.20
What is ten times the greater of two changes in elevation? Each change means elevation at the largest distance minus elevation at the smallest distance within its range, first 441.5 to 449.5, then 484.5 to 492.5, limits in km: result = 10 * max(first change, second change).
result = -1.2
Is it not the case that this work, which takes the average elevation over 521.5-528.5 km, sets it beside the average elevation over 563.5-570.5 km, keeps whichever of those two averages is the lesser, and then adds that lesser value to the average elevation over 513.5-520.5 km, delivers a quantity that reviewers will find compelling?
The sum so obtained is 5.08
